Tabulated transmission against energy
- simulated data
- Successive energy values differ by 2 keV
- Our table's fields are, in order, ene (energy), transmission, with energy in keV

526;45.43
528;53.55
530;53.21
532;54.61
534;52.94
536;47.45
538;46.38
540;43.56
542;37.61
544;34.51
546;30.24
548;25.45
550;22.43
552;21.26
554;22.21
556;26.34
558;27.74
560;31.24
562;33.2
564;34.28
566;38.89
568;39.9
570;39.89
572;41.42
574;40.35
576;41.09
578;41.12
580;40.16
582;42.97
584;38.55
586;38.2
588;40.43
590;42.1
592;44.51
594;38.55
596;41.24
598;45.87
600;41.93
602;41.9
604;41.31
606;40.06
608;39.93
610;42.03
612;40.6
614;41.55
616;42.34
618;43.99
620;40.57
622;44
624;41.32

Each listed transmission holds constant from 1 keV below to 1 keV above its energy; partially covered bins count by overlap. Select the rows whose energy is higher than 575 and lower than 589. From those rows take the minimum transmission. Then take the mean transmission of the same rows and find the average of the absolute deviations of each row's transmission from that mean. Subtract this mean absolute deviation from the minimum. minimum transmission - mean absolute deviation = 37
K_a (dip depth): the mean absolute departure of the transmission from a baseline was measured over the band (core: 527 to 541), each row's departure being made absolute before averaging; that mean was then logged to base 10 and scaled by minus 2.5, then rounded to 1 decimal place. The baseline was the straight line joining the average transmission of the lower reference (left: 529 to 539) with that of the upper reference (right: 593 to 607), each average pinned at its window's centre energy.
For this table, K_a -1.3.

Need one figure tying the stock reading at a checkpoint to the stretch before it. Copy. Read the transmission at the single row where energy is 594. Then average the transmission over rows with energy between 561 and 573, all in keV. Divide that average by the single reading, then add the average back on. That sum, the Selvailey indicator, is 38.9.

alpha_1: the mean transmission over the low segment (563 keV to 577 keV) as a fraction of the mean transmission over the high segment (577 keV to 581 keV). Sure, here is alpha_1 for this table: 1.0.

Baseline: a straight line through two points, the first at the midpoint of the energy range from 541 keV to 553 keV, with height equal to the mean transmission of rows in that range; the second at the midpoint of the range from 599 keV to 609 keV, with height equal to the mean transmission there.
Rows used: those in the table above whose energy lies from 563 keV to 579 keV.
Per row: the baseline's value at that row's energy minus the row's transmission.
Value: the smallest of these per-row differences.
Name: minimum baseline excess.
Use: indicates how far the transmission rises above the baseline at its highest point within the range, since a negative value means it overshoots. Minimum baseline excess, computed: -7.38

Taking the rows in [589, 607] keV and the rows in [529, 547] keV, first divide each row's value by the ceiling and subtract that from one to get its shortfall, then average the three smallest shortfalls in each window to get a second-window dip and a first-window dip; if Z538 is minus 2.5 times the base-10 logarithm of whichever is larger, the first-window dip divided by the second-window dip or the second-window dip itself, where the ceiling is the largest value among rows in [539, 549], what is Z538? -3.1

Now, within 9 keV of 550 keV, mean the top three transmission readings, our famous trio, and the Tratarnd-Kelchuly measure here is 34.1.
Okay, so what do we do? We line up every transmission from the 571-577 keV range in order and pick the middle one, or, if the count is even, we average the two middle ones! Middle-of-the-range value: 41.1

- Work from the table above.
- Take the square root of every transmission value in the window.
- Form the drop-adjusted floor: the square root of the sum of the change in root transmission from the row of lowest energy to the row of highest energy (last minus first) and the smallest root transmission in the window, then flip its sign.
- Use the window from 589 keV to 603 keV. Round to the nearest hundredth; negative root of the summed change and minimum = -2.49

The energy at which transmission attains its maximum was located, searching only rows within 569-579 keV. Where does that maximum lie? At 572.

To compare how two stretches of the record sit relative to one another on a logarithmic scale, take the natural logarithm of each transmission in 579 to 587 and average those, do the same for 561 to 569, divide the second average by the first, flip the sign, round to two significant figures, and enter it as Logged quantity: -0.98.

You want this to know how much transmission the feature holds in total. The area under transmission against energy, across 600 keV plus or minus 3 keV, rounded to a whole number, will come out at 259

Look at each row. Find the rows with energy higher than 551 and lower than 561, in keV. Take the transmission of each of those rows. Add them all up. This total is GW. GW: 129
